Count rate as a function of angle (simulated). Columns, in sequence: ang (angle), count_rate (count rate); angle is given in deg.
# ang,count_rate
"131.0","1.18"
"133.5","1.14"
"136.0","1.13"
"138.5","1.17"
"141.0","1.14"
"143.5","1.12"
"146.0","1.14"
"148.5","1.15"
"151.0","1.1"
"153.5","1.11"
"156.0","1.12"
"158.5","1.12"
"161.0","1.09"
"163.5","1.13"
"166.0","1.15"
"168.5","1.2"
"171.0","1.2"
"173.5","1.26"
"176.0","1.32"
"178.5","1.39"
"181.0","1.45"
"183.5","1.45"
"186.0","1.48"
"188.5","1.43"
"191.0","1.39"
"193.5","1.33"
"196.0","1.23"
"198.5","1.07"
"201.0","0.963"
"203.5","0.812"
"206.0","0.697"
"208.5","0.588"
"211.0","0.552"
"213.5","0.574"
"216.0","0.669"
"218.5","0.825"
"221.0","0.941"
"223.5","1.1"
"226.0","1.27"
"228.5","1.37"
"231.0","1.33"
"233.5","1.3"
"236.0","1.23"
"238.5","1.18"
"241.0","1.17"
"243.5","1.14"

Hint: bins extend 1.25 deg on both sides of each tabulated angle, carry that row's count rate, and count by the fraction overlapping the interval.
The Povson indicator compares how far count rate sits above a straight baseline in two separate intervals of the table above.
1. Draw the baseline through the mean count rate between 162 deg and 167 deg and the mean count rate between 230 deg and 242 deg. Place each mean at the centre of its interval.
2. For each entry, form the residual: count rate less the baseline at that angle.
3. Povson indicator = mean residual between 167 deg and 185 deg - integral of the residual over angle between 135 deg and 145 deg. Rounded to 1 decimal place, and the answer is -0.2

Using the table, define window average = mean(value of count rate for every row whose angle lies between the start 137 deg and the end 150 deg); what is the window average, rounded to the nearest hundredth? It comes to 1.14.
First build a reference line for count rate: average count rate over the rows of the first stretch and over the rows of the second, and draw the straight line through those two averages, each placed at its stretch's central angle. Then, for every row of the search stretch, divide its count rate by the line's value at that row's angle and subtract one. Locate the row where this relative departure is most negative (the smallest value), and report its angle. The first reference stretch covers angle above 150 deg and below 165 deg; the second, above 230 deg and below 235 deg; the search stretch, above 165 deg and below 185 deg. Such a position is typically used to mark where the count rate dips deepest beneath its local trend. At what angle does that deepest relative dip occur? 166.0 deg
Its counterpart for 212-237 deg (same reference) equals 213.5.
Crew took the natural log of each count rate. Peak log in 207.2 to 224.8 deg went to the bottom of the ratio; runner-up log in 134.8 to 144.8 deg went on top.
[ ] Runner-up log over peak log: 1.4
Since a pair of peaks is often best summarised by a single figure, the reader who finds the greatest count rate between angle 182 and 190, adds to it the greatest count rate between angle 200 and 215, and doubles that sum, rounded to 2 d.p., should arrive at 4.89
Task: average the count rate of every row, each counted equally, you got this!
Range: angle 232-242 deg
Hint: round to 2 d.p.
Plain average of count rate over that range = 1.22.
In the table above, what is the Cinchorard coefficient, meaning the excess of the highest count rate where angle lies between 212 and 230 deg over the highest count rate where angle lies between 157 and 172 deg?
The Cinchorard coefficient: 0.17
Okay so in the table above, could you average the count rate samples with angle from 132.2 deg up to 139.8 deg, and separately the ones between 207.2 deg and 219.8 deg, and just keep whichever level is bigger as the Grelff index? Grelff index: 1.15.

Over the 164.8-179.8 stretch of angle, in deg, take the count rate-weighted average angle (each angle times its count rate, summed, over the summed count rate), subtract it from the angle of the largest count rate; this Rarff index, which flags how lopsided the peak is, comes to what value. 6.0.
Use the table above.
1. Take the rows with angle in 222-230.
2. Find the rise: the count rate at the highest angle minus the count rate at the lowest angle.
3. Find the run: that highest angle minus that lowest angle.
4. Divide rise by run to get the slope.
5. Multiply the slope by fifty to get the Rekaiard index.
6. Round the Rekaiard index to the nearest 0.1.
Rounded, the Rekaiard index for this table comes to 2.7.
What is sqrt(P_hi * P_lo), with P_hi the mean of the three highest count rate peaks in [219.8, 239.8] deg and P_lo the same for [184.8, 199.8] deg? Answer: 1.38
